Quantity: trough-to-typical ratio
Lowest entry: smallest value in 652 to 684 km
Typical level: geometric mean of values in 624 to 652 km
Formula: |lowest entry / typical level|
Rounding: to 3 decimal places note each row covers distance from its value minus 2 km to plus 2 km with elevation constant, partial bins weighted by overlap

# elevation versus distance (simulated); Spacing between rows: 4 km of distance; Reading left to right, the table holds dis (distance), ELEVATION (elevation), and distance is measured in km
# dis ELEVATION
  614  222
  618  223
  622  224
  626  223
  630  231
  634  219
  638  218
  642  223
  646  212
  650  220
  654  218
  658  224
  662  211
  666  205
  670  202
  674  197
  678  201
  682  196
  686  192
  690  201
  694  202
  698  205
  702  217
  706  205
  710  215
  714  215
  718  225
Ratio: 0.888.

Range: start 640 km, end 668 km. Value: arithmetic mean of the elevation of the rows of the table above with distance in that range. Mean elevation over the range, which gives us 216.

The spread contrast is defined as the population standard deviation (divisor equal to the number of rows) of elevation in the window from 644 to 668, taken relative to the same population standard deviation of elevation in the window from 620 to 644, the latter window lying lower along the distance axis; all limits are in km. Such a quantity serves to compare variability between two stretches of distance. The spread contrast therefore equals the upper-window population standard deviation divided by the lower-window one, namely 1.5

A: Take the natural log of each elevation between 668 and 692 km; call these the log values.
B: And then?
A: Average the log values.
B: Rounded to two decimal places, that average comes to 5.29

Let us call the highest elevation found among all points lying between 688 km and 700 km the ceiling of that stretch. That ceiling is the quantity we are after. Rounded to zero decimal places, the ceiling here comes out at 205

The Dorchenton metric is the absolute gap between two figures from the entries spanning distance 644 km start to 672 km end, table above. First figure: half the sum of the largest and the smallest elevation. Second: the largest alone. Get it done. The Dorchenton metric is 11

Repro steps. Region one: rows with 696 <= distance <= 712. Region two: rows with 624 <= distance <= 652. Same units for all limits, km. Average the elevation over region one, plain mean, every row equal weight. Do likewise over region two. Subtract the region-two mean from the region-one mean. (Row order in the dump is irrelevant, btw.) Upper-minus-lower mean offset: -10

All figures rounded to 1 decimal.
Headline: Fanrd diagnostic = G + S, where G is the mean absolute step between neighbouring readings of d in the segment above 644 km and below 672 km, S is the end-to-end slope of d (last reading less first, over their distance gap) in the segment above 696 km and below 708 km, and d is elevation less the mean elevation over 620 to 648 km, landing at 6.3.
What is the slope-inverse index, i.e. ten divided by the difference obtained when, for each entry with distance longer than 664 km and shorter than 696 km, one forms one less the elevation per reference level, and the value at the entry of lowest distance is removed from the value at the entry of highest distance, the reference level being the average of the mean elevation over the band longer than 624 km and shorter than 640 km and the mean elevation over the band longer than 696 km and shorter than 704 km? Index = 723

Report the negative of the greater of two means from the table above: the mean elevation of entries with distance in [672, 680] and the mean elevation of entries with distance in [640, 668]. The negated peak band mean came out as -216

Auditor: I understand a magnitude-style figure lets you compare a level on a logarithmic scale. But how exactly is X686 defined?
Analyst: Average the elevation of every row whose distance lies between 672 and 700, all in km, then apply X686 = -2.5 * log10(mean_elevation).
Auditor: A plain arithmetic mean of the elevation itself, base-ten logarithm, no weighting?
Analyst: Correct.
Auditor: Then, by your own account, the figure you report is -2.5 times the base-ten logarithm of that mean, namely -5.75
